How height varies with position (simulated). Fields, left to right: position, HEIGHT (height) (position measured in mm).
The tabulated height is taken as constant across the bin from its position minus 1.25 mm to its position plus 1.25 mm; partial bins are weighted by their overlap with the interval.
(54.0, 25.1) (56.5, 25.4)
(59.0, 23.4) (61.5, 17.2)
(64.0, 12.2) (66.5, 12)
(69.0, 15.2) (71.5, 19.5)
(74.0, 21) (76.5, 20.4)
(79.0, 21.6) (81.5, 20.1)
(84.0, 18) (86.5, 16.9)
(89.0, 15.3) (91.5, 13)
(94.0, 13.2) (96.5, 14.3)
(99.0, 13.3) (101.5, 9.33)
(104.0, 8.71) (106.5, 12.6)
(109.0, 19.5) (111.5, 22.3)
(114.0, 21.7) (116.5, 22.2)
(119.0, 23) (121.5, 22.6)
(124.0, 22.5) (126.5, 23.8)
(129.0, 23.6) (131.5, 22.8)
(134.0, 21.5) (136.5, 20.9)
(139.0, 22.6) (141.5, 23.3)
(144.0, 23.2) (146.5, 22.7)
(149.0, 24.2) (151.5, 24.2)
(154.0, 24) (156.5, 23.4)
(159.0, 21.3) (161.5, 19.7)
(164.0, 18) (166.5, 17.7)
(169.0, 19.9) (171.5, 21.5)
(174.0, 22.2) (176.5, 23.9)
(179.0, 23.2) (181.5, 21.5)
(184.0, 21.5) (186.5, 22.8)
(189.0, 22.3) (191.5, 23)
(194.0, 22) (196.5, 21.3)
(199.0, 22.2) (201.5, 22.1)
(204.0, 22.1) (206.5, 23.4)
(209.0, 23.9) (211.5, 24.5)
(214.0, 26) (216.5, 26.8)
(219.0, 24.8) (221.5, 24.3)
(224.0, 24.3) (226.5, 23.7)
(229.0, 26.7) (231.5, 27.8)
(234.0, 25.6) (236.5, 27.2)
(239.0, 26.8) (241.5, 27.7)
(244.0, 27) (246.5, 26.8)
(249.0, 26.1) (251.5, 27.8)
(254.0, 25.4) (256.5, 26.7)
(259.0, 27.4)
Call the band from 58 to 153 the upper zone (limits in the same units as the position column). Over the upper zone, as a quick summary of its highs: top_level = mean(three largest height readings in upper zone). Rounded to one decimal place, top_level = 24.1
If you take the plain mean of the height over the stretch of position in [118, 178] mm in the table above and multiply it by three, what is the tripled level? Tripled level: 67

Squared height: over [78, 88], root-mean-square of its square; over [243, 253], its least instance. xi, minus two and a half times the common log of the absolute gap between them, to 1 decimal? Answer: -6.2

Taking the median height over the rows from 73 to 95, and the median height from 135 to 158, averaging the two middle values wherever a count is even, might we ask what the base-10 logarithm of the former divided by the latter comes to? -0.11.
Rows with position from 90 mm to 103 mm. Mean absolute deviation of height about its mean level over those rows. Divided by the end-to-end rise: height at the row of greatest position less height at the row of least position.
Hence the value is -0.36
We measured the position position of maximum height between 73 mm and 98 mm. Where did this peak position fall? 79.0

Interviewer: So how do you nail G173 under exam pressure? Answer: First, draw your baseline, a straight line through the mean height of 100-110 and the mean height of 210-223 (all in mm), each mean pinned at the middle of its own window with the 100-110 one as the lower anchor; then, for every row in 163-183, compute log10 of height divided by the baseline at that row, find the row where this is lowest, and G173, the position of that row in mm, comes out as 166.5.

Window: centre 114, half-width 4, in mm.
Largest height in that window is 22.3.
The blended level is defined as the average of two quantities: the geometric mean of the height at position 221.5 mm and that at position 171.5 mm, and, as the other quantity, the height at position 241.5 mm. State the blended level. 25.3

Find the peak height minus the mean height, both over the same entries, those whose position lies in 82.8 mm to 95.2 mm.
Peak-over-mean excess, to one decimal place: 2.7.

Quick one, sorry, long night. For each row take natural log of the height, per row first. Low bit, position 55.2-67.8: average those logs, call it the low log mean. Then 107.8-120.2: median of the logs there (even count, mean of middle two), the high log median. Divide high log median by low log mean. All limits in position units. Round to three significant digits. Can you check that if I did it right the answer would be 1.09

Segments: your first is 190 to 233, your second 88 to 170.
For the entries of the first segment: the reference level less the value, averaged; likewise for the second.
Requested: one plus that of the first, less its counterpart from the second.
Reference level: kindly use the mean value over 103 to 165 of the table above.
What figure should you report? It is -3.3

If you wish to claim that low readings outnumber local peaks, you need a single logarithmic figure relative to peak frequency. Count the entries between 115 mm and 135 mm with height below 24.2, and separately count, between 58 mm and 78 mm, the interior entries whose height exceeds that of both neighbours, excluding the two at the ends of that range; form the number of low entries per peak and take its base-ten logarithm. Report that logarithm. 0.90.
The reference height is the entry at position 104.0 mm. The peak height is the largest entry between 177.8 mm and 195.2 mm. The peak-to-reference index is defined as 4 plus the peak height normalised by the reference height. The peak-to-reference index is 6.7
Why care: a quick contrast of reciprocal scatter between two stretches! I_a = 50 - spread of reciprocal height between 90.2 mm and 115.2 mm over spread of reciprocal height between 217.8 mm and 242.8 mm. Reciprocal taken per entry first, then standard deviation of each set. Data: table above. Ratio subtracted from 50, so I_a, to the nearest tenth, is 39.9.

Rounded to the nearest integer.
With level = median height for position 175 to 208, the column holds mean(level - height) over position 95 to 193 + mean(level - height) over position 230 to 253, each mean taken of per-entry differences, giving -3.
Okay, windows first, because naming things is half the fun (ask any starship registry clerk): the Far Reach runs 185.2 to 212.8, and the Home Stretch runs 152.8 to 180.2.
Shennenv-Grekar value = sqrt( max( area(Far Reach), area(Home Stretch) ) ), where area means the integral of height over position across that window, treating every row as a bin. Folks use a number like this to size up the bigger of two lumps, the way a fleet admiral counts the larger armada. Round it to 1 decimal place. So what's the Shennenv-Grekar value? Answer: 25.0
